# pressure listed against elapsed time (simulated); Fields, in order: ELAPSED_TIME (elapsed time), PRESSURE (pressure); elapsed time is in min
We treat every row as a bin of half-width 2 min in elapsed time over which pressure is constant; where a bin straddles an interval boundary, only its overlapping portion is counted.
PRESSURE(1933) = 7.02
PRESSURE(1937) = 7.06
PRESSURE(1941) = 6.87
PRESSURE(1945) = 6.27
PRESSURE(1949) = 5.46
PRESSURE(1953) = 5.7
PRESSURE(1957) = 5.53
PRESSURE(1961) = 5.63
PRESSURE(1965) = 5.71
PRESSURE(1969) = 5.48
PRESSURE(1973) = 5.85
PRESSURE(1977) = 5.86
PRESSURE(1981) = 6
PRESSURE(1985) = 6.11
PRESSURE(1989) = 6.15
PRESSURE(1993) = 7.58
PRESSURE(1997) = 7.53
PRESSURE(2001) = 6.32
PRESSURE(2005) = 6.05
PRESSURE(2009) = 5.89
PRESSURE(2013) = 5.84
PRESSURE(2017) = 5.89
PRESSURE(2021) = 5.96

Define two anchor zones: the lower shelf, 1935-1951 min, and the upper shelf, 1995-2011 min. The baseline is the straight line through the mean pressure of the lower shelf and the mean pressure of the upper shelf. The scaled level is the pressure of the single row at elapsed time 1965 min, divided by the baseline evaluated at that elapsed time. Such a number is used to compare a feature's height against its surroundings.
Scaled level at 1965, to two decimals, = 0.89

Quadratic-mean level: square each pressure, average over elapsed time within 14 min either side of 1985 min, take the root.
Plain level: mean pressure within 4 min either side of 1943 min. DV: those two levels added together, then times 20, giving 261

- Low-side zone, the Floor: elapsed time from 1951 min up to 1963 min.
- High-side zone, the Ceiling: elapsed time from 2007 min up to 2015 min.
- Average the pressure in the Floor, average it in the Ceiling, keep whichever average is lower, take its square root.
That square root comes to 2.371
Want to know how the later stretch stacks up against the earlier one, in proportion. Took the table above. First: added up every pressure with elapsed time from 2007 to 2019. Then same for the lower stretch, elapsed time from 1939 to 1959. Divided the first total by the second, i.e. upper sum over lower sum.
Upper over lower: 0.59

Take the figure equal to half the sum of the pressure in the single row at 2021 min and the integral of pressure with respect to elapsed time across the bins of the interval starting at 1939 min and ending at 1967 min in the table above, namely 85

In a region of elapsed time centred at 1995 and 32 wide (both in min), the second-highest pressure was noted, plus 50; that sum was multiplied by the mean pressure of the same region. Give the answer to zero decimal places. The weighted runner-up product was 371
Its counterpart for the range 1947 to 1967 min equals 312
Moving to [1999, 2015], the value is 338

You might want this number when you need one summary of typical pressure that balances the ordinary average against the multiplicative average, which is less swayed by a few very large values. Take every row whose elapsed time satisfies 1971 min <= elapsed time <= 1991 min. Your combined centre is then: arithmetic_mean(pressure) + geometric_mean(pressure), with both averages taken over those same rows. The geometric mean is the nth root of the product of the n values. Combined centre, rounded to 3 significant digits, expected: 12.0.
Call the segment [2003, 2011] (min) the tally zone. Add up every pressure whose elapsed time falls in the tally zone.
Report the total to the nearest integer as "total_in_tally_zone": 12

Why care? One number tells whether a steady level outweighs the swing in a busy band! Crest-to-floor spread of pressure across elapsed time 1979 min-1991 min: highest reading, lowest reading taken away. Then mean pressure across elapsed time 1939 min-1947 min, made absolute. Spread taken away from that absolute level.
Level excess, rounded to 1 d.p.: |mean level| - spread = 6.4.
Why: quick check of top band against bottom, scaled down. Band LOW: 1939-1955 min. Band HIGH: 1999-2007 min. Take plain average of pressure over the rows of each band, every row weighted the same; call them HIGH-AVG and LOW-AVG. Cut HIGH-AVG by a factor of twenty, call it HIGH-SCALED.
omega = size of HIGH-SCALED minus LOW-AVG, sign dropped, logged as 5.77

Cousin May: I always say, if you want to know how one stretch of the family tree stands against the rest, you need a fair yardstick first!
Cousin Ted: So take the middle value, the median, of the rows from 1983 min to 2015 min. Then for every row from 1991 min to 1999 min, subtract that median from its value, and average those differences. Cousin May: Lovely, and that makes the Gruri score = 1.4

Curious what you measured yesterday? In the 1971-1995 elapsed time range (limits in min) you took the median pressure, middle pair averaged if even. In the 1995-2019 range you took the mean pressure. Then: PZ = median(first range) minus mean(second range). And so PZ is -0.2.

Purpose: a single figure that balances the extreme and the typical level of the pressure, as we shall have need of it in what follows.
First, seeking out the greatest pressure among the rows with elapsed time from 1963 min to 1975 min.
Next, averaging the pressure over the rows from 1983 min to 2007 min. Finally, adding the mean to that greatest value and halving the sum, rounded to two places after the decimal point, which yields 6.24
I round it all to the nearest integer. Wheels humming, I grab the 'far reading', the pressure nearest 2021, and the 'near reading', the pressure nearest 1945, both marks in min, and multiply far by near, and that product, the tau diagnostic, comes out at 37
